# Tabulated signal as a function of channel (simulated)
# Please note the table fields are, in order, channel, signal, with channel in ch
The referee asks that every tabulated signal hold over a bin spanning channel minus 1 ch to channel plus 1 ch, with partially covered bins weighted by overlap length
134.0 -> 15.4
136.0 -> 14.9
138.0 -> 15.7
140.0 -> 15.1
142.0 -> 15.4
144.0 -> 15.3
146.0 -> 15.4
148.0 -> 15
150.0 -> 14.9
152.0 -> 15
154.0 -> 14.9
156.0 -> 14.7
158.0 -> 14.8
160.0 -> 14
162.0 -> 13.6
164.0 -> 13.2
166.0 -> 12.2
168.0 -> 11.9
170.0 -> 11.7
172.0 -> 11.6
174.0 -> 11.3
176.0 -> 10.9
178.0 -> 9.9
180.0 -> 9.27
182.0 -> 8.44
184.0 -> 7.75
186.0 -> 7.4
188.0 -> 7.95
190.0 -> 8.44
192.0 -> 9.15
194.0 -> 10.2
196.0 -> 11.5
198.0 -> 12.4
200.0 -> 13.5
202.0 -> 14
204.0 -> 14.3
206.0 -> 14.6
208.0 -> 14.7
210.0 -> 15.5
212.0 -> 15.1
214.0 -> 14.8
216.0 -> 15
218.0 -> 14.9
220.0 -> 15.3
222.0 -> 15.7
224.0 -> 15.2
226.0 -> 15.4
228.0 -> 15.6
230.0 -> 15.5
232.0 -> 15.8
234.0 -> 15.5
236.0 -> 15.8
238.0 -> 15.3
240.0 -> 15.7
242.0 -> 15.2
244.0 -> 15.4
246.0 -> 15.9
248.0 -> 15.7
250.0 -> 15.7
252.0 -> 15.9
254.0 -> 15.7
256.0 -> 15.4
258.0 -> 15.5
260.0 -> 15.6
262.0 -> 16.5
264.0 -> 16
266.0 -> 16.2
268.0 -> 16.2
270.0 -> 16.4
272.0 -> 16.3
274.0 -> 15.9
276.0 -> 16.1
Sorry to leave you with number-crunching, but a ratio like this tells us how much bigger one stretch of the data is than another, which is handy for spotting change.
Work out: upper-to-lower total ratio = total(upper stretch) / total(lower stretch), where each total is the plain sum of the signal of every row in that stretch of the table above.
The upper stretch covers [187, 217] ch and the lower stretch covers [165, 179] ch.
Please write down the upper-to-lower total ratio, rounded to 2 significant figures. 2.4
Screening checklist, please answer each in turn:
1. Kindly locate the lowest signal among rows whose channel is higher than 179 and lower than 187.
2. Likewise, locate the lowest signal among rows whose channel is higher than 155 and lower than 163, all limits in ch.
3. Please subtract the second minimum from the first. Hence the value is -6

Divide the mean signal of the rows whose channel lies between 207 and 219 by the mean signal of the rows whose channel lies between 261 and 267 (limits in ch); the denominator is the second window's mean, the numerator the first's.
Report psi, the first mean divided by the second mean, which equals 0.92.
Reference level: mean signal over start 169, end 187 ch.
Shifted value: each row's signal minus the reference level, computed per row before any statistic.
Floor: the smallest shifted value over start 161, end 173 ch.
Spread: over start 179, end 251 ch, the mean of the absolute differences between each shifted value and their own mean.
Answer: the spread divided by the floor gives 1.33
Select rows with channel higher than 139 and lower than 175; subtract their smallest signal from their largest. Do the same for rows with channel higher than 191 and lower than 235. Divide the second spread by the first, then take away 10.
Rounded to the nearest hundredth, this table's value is -8.38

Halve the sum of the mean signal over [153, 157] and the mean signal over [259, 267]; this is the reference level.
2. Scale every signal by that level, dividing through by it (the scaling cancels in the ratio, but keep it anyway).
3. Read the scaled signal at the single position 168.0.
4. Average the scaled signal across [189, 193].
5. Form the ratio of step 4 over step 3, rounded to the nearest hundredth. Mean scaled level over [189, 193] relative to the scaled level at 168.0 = 0.74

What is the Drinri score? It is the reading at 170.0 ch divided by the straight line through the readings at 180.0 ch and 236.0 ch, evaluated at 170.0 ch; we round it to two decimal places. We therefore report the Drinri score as 1.44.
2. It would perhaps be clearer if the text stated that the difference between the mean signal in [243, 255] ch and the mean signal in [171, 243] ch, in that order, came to 2.7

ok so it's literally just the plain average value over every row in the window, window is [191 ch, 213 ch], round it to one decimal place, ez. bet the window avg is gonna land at 13.2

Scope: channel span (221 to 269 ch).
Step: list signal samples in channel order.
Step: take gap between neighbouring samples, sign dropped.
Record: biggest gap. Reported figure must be 0.90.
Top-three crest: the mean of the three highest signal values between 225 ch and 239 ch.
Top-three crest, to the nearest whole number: 16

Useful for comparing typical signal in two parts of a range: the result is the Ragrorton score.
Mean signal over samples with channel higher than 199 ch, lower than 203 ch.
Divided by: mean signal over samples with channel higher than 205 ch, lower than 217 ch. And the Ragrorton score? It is 0.92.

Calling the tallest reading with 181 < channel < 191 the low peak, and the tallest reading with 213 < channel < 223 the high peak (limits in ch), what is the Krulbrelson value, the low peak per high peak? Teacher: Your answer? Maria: 0.54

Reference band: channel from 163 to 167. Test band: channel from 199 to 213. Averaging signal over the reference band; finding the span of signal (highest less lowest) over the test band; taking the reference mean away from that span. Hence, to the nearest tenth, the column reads -10.7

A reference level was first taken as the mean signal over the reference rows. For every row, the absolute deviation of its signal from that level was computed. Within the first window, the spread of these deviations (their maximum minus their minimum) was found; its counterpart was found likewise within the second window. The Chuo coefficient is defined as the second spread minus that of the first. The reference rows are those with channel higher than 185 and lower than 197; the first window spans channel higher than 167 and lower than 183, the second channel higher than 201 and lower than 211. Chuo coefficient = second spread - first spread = -1.1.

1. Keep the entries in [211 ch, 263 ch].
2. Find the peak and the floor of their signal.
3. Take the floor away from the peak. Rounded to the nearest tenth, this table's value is 1.7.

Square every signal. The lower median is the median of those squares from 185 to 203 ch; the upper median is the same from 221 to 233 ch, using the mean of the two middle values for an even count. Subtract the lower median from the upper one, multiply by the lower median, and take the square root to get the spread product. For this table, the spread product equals 120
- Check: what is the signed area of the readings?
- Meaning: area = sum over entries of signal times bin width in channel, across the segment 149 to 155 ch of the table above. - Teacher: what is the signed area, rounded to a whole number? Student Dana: 90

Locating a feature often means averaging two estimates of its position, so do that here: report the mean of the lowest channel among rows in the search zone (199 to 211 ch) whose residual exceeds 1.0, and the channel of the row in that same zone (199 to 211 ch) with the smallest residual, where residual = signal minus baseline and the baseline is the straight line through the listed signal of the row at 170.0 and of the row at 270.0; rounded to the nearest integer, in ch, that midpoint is 202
